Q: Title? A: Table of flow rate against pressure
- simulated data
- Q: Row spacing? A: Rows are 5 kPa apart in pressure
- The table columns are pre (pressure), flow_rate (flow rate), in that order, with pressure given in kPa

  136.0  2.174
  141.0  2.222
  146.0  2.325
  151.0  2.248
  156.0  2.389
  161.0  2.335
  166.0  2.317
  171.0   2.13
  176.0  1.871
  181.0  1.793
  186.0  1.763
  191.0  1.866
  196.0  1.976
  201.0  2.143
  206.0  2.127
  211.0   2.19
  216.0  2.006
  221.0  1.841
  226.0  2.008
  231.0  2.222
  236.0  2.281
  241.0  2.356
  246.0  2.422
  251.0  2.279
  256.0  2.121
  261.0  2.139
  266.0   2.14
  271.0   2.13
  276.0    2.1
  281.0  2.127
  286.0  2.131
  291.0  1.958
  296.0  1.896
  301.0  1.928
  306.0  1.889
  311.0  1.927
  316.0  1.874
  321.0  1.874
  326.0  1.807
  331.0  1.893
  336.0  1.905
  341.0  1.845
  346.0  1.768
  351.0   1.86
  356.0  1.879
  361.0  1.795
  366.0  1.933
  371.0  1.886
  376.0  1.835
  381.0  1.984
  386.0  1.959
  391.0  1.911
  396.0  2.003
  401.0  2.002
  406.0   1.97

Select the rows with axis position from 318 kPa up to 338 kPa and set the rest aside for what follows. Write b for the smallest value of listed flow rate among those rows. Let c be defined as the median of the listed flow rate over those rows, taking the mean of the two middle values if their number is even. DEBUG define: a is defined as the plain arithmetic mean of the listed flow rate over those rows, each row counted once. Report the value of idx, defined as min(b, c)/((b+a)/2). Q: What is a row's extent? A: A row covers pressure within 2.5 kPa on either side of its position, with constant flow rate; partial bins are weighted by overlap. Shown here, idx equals 0.983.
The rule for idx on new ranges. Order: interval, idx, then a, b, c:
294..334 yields 0.979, 1.89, 1.807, 1.89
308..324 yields 0.995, 1.89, 1.874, 1.87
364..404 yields 0.972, 1.94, 1.835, 1.95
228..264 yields 0.968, 2.26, 2.121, 2.28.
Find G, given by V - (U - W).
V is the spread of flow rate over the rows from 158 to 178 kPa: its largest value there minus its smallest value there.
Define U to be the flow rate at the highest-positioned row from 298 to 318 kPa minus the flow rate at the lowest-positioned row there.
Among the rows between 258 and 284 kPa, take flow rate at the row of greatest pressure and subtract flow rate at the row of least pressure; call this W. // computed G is 0.5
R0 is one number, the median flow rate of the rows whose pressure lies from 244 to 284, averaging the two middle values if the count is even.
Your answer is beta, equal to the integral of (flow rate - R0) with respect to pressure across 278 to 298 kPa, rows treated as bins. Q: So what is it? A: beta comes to -2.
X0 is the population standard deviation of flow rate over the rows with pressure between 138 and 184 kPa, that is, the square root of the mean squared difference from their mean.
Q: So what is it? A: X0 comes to 0.20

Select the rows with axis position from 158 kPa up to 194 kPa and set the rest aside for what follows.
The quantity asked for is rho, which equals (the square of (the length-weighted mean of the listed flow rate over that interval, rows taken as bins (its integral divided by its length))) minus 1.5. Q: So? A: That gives 2.6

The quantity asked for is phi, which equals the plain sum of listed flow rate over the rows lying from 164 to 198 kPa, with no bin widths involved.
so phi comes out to 13.7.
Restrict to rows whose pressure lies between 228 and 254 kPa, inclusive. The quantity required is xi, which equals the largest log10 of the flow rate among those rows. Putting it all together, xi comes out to 0.38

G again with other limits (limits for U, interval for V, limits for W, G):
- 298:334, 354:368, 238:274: -0.1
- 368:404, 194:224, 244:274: -0.1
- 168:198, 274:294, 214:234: 0.5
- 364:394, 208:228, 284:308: 0.1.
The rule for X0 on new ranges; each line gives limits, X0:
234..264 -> 0.11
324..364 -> 0.05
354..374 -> 0.05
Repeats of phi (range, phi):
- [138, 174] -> 16.0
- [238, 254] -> 7.1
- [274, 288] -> 6.4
